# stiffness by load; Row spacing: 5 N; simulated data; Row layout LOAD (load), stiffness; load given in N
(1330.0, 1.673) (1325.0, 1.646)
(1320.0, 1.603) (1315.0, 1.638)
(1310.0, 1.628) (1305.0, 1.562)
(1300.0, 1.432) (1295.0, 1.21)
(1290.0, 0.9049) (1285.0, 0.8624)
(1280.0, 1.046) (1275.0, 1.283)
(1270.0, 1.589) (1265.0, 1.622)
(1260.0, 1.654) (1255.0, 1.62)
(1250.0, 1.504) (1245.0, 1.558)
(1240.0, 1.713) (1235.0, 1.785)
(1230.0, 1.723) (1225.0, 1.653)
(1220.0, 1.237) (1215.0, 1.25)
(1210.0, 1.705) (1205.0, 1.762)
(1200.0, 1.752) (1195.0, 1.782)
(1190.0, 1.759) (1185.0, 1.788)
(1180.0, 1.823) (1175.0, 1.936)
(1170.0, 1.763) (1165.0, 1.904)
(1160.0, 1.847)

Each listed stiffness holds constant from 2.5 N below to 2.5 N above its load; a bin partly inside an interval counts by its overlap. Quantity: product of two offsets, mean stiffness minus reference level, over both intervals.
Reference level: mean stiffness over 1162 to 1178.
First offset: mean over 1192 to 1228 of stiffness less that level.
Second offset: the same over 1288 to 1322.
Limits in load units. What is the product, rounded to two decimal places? 0.12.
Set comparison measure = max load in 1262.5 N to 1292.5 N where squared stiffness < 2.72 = 1290.0 N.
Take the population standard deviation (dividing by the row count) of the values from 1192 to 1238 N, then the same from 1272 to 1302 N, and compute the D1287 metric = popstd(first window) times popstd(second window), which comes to 0.043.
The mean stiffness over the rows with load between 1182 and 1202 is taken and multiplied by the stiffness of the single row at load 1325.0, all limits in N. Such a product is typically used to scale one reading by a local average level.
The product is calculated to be 2.9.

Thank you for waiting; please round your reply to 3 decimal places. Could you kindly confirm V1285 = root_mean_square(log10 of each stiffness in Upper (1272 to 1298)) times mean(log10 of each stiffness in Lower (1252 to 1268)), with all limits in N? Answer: 0.015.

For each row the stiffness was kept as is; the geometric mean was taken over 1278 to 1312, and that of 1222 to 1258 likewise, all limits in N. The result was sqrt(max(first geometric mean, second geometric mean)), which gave 1.28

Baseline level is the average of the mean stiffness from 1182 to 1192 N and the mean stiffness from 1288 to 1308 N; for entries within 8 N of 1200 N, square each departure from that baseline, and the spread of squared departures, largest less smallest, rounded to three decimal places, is 0.014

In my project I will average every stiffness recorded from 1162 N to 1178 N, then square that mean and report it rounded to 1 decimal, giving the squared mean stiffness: 3.5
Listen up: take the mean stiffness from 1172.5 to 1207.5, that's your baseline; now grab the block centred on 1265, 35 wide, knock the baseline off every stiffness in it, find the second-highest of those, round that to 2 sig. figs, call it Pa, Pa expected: -0.18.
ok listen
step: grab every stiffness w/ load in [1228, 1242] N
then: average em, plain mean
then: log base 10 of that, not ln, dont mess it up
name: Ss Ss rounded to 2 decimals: 0.24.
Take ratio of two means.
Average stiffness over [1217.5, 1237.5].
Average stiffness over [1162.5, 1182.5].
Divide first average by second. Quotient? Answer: 0.86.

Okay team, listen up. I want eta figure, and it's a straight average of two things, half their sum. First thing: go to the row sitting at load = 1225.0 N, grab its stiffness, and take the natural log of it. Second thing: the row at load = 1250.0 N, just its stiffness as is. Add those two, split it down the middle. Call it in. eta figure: 1.00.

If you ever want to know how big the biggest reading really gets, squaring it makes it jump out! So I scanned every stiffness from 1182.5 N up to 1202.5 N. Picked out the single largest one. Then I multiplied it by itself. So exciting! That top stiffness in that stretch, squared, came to 3.20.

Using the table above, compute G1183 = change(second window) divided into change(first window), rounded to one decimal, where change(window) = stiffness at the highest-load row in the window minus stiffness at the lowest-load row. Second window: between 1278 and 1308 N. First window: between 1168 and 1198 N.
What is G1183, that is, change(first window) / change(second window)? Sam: 0.0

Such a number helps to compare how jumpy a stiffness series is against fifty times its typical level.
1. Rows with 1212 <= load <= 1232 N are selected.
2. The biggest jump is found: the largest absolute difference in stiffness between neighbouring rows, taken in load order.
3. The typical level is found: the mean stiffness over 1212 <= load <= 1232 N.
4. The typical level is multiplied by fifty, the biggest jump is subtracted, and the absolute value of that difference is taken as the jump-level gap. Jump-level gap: 73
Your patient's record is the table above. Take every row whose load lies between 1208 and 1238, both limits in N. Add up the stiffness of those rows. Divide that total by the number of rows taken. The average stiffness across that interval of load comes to 1.56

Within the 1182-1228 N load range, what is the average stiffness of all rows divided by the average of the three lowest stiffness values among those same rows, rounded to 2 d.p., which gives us 1.18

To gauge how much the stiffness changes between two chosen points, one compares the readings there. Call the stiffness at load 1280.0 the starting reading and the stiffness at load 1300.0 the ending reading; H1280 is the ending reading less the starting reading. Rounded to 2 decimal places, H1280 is 0.39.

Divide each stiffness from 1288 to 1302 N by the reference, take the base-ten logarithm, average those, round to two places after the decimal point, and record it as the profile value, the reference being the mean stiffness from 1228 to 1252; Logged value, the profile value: -0.15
